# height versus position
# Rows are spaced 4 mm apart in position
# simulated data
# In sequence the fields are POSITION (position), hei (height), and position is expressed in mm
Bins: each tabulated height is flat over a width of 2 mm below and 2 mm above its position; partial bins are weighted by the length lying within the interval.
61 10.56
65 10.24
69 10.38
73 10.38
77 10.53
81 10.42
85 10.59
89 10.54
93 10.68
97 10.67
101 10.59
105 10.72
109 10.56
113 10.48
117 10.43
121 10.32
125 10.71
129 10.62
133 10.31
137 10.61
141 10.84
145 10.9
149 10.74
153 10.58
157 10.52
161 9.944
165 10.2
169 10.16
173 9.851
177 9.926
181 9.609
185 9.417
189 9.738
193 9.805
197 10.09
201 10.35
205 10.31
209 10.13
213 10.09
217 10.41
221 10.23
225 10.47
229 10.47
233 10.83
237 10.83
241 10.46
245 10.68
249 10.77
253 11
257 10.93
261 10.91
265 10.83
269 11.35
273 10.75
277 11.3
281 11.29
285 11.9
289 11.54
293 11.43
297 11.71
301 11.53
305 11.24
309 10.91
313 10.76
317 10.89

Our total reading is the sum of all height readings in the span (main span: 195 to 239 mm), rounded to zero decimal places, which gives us 114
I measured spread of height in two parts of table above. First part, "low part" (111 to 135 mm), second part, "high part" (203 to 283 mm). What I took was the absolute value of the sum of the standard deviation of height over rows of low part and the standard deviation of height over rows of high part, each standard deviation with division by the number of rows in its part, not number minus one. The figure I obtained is 0.51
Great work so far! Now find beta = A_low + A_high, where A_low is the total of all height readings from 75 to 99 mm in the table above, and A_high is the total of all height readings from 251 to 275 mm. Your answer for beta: 129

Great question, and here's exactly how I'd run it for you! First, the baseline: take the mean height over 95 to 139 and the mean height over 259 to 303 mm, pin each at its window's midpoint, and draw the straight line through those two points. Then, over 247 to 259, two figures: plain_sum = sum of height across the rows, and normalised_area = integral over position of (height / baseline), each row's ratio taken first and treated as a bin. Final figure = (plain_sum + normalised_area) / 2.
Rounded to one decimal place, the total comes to 22.2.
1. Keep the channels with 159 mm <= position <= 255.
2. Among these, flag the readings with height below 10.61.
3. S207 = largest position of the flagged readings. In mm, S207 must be 241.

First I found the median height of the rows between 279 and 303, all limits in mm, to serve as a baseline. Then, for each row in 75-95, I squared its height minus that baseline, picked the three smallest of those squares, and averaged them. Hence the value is 0.9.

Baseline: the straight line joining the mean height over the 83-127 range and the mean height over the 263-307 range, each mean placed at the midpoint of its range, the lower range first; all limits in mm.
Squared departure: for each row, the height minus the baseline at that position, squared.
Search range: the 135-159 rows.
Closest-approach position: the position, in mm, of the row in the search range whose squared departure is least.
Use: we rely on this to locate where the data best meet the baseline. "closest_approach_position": 149 mm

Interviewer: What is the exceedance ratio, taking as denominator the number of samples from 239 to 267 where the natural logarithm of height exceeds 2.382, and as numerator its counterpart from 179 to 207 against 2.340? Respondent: 0.0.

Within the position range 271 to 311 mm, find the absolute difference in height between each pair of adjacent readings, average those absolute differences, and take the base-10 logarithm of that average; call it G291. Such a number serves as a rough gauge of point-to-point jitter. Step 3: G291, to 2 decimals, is -0.52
